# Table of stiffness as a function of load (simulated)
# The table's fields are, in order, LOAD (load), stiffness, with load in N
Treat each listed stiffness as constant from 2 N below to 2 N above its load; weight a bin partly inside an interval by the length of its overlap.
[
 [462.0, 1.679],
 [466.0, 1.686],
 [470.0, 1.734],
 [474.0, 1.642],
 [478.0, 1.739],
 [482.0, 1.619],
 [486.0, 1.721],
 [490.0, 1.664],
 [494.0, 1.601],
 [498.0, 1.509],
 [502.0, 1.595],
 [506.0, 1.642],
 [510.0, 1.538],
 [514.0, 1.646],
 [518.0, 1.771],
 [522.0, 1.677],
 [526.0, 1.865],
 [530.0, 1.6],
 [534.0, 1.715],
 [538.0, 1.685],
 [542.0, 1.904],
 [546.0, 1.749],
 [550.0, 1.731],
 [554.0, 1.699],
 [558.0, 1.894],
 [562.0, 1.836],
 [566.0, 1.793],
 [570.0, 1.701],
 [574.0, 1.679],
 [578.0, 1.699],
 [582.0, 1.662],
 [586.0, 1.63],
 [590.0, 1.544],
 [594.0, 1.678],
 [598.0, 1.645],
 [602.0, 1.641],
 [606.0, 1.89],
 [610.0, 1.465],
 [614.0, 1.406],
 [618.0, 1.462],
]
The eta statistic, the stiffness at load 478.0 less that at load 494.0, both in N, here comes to 0.14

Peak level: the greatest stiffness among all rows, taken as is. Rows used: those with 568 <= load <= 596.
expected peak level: 1.701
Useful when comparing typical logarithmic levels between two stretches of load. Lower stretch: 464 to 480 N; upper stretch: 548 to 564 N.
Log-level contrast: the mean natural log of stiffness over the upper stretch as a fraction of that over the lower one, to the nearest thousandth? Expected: 1.096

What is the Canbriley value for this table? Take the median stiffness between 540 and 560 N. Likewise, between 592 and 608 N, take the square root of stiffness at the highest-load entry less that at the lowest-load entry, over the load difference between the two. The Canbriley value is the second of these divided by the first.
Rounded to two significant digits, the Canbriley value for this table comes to 0.0038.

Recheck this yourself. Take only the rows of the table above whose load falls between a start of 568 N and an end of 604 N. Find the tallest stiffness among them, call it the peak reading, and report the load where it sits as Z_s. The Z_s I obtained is 570.0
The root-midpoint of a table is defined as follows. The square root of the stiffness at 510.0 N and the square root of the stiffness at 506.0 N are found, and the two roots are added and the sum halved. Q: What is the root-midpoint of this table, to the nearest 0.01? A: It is 1.26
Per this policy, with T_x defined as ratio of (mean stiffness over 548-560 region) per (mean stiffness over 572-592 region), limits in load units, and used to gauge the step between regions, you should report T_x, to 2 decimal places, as 1.08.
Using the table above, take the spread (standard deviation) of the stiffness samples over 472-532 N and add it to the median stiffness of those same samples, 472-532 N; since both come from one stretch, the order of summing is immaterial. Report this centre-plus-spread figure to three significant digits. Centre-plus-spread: 1.73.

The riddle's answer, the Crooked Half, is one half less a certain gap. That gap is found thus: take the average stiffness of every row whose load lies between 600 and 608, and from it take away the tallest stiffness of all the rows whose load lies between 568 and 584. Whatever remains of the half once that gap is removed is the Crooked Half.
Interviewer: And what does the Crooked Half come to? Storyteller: 0.44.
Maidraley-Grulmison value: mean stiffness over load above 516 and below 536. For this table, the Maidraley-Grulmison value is 1.726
